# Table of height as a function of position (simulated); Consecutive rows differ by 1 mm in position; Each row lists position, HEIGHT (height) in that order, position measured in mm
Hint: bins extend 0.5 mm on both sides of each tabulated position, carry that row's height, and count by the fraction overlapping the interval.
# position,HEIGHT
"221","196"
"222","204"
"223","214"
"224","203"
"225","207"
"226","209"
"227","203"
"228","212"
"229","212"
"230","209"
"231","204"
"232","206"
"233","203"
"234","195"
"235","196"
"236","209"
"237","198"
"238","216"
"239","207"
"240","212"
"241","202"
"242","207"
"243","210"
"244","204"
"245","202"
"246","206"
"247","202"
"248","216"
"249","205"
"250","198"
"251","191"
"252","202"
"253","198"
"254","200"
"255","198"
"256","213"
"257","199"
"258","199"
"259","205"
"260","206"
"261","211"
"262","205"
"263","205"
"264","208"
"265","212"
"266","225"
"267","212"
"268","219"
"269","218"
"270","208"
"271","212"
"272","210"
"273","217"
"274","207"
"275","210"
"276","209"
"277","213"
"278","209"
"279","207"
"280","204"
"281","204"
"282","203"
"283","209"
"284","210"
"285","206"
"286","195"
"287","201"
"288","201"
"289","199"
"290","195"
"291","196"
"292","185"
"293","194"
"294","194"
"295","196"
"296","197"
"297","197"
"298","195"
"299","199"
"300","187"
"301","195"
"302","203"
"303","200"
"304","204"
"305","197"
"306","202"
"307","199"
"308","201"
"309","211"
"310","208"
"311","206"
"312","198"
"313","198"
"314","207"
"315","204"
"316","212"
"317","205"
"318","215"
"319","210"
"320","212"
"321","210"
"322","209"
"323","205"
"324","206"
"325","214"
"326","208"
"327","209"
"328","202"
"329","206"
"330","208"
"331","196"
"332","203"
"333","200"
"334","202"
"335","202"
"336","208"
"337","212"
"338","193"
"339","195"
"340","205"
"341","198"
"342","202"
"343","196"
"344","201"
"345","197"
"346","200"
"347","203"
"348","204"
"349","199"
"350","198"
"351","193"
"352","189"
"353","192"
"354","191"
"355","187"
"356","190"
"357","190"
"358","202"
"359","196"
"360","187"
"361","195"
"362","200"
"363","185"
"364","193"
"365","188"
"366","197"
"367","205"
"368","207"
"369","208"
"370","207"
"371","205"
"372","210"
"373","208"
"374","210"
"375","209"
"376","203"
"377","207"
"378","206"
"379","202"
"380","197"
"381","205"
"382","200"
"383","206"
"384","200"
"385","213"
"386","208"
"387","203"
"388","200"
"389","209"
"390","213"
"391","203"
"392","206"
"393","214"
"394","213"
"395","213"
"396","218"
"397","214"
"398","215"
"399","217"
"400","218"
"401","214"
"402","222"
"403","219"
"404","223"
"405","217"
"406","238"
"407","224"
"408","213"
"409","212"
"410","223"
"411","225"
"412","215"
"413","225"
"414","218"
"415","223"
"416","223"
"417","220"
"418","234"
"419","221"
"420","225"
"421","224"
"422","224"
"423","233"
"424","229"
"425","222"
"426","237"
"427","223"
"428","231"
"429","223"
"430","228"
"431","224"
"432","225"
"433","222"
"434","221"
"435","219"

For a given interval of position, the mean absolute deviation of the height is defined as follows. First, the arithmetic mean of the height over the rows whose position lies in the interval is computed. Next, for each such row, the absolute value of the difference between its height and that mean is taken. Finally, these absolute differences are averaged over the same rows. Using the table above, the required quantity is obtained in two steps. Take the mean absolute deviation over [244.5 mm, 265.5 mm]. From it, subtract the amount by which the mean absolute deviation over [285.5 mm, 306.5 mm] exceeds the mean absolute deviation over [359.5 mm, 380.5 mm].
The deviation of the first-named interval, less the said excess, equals 7.9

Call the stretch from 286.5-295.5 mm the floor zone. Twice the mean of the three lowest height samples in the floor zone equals 382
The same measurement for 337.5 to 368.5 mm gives 373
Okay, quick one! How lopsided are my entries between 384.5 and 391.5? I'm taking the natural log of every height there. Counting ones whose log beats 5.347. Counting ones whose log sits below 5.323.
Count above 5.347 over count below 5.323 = 0.67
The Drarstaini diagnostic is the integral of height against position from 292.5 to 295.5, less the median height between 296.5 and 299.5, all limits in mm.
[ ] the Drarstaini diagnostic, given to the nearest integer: 387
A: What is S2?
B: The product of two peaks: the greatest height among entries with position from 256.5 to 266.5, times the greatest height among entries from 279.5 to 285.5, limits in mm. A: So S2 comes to 47250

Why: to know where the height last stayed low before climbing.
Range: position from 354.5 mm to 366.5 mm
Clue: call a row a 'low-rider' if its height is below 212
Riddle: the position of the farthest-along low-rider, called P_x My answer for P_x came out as 366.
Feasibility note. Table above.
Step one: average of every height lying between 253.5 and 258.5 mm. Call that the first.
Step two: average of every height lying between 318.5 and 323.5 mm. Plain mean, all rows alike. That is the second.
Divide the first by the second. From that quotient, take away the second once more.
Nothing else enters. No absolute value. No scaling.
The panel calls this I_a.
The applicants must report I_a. -208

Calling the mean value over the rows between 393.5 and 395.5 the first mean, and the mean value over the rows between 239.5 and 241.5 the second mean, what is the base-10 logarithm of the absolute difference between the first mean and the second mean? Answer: 0.8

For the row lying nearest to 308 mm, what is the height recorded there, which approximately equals 201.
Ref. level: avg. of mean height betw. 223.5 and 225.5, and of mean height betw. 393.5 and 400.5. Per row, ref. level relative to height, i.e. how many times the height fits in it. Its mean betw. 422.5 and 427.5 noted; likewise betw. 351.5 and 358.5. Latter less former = 0.18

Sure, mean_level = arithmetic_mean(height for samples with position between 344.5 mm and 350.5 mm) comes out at 200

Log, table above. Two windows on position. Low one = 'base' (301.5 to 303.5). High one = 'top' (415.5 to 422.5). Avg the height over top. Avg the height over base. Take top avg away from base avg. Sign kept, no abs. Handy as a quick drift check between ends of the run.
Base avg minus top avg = -23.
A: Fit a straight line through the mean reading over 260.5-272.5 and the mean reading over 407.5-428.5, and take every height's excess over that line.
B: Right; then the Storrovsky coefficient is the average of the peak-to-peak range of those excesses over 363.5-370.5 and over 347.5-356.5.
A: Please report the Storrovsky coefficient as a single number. 19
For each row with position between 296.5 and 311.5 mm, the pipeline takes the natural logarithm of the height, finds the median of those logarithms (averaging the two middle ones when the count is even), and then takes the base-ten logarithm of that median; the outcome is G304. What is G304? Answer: 0.724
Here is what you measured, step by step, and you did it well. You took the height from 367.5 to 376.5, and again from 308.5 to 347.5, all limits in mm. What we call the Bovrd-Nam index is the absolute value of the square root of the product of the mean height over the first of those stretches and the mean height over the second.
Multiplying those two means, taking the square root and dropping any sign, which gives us 206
